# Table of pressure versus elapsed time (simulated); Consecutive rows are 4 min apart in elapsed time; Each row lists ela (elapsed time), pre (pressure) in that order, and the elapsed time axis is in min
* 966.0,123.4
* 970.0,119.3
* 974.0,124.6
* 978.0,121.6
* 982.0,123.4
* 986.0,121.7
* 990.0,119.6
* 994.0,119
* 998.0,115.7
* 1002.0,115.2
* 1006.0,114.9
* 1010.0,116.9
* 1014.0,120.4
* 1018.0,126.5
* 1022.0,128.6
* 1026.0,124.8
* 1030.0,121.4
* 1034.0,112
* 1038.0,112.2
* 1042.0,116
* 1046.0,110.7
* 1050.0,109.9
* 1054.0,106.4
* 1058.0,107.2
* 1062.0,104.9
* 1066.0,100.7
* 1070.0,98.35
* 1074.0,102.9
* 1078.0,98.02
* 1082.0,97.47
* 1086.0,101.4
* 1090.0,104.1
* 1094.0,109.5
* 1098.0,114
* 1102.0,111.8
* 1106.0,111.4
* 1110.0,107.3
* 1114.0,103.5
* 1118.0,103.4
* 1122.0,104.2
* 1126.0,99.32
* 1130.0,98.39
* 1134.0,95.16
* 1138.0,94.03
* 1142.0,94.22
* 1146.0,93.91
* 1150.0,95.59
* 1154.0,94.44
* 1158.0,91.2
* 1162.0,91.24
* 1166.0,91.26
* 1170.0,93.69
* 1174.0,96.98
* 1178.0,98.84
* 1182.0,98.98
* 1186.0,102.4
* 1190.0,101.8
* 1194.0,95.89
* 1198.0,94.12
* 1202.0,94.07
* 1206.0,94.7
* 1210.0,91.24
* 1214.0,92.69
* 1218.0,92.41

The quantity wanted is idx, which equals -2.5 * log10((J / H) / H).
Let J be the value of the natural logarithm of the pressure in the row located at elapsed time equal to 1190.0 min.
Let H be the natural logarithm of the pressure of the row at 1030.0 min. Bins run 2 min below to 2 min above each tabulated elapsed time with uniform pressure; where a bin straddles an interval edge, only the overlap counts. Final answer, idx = 1.74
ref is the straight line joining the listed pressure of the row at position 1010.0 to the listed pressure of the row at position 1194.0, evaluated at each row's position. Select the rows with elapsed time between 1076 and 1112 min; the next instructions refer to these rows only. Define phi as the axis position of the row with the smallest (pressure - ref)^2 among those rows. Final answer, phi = 1110.0 min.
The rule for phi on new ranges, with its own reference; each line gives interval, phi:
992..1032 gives 1010.0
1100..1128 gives 1122.0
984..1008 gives 994.0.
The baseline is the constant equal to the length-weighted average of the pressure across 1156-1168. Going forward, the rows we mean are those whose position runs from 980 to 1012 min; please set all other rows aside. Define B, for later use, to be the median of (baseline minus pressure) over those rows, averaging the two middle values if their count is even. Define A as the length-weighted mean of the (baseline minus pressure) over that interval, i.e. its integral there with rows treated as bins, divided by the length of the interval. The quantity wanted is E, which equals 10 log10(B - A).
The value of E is -4.6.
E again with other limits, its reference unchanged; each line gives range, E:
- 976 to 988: -2.7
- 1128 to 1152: -2.8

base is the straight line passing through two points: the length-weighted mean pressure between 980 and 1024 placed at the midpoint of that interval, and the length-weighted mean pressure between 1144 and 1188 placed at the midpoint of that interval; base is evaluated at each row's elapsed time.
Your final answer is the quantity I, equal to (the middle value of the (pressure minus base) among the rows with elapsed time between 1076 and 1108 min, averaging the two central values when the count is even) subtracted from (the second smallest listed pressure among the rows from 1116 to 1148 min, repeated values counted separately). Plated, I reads 94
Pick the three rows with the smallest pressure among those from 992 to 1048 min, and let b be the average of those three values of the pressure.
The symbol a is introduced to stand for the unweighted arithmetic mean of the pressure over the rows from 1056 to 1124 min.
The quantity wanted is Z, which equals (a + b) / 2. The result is 108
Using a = 105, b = 112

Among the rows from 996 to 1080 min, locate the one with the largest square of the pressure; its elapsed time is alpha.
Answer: 1022.0 min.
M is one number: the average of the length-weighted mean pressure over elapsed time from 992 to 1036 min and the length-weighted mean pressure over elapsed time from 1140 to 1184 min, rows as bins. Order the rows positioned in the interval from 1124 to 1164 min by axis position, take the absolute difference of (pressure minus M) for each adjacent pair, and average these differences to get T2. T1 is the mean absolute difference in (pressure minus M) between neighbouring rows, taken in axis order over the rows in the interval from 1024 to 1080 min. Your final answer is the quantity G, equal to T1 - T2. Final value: 2.2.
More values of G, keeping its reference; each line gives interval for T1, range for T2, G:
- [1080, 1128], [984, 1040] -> 0.1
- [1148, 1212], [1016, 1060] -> -1.4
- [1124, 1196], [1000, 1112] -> -1.5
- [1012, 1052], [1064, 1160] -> 1.4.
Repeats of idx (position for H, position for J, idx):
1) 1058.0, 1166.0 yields 1.71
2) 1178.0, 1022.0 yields 1.59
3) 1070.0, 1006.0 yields 1.62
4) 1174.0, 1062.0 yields 1.63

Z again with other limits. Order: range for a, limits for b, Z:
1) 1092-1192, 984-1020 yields 108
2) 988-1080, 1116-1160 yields 103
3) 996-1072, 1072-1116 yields 106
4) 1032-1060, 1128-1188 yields 101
